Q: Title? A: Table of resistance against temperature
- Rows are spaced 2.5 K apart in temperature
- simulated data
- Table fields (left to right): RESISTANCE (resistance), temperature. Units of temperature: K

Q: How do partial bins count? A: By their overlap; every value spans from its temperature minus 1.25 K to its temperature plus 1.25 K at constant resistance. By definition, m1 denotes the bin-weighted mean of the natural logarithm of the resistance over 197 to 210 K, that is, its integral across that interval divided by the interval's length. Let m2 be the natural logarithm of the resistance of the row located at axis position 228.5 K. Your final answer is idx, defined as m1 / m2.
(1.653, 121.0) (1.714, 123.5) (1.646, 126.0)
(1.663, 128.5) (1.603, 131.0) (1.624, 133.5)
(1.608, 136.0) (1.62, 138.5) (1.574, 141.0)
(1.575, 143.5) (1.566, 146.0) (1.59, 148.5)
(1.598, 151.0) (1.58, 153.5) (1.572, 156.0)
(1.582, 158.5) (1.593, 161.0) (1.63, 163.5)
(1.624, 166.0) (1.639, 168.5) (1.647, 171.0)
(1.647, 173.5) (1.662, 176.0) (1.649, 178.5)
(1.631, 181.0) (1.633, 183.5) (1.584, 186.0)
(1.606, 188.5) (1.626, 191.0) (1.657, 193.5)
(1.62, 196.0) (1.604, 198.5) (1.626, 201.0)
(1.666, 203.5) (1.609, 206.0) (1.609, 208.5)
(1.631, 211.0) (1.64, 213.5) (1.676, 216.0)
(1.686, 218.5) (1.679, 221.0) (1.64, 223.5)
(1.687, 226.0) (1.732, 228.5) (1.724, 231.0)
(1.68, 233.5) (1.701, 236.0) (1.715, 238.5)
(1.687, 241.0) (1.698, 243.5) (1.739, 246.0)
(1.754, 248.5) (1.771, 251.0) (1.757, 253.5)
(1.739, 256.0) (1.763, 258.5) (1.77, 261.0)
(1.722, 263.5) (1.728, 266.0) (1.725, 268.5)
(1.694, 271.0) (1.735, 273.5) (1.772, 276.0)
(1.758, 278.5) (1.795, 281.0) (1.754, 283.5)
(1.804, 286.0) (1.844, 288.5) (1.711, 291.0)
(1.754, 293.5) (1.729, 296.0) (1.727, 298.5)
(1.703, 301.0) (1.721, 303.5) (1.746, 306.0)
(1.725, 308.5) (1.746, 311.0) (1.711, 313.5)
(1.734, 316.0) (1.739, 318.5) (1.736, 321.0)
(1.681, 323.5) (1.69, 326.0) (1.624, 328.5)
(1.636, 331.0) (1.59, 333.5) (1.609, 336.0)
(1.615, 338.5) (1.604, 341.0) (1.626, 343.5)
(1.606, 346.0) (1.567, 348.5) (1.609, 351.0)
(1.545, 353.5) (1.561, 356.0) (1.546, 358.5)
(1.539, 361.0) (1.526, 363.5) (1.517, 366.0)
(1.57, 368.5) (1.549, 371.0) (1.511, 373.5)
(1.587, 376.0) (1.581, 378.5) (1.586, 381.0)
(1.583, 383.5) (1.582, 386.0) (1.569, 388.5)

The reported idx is 0.88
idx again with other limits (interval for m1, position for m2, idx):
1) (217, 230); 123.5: 0.97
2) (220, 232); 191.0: 1.08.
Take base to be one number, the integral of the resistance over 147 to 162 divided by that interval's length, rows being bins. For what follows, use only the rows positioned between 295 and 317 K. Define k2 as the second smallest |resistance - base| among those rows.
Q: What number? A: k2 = 0.13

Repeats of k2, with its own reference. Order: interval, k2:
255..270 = 0.14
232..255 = 0.10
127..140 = 0.02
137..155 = 0.01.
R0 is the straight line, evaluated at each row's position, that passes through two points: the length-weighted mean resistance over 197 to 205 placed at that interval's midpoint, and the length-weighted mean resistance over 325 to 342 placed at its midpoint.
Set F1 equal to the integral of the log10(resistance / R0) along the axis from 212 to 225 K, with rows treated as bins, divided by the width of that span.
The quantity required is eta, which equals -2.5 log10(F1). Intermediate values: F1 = 0.009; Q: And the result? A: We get 5.1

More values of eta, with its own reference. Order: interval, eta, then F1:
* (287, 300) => 3.7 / 0.033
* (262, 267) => 4.0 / 0.026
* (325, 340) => 8.1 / 0.001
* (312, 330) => 4.2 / 0.020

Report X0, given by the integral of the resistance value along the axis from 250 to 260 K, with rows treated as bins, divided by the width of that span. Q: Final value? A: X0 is 1.76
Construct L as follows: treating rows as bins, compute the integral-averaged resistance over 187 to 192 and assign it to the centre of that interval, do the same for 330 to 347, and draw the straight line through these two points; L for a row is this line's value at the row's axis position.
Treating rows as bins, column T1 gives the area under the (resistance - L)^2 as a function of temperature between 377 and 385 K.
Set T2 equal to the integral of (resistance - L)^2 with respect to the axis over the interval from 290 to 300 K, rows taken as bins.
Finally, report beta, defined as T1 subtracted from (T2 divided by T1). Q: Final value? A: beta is 22.1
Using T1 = 0.01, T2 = 0.140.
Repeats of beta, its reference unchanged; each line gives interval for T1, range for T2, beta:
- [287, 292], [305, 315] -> 0.7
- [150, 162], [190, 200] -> 0.4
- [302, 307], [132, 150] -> 0.1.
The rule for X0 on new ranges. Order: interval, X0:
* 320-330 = 1.68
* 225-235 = 1.71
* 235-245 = 1.70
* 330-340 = 1.61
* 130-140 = 1.61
